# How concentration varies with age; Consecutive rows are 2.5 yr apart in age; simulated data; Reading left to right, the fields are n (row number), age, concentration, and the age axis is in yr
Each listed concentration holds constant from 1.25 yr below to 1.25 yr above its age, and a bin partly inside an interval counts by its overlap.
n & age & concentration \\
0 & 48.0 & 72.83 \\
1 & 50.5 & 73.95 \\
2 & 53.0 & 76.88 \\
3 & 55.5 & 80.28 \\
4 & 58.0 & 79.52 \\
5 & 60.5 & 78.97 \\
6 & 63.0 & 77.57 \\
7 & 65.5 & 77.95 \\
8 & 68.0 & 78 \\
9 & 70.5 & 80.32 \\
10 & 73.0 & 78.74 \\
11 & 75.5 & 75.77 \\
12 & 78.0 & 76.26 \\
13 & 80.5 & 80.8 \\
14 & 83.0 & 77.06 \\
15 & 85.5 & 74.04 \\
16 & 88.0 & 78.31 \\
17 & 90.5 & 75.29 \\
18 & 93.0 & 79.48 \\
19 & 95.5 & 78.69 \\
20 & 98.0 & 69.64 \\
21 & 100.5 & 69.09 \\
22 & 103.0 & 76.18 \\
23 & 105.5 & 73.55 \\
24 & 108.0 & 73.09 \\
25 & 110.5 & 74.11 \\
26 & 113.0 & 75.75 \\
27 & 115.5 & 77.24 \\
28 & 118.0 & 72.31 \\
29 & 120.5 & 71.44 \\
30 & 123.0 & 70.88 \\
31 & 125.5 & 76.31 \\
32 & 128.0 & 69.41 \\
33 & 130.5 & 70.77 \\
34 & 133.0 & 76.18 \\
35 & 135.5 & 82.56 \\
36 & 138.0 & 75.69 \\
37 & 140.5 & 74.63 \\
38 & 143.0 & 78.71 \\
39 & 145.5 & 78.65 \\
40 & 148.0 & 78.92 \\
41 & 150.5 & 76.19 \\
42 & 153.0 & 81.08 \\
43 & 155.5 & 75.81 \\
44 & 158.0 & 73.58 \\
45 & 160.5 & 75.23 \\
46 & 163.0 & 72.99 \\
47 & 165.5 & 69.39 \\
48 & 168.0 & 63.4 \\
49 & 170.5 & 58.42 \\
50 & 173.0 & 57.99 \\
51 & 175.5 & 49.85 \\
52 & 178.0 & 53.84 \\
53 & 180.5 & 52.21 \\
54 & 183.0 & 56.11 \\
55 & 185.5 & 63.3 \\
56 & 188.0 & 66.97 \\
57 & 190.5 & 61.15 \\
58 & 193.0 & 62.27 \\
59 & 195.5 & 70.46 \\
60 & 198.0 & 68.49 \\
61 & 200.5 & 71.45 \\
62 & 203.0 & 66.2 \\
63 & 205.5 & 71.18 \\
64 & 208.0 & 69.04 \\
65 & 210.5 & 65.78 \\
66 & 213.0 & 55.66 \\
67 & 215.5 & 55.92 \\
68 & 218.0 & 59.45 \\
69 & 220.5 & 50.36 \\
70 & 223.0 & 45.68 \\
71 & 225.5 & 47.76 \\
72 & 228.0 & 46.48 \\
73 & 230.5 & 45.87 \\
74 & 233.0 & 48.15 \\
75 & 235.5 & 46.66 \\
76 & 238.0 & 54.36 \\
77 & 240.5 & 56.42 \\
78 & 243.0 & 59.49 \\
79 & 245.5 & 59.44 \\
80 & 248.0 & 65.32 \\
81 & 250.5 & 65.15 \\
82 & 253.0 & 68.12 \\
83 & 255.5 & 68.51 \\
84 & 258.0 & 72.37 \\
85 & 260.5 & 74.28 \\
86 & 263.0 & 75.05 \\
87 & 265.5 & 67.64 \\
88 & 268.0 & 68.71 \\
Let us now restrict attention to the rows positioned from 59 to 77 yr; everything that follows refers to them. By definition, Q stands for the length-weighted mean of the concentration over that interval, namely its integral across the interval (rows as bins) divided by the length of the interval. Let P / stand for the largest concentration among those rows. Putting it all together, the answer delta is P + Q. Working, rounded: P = 80.32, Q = 78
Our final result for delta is 159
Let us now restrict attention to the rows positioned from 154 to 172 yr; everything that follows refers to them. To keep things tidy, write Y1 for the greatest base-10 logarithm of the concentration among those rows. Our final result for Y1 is 1.88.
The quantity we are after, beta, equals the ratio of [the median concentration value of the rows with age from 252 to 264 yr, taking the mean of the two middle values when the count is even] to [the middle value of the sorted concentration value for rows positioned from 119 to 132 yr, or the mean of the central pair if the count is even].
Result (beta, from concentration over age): 1.02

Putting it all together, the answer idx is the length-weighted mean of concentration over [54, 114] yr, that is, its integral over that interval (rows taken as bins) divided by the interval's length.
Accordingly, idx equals 77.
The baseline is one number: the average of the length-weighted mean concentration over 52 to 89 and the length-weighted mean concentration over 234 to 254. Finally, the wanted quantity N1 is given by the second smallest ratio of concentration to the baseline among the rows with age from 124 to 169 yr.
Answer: 1.0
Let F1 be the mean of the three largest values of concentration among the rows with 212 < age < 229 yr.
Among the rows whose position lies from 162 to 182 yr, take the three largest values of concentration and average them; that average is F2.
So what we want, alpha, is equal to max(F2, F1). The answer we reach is 69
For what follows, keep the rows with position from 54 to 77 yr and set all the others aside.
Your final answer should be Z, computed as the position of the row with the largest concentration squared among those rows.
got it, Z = 70.5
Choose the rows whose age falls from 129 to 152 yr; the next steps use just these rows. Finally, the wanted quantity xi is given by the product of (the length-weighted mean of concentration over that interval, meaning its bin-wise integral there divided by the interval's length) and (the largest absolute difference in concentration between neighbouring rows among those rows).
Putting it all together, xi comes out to 528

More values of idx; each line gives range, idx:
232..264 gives 63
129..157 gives 77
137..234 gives 64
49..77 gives 78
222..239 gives 48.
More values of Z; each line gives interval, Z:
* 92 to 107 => 93.0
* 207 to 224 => 208.0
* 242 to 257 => 255.5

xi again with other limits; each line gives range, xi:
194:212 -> 360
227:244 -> 393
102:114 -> 196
